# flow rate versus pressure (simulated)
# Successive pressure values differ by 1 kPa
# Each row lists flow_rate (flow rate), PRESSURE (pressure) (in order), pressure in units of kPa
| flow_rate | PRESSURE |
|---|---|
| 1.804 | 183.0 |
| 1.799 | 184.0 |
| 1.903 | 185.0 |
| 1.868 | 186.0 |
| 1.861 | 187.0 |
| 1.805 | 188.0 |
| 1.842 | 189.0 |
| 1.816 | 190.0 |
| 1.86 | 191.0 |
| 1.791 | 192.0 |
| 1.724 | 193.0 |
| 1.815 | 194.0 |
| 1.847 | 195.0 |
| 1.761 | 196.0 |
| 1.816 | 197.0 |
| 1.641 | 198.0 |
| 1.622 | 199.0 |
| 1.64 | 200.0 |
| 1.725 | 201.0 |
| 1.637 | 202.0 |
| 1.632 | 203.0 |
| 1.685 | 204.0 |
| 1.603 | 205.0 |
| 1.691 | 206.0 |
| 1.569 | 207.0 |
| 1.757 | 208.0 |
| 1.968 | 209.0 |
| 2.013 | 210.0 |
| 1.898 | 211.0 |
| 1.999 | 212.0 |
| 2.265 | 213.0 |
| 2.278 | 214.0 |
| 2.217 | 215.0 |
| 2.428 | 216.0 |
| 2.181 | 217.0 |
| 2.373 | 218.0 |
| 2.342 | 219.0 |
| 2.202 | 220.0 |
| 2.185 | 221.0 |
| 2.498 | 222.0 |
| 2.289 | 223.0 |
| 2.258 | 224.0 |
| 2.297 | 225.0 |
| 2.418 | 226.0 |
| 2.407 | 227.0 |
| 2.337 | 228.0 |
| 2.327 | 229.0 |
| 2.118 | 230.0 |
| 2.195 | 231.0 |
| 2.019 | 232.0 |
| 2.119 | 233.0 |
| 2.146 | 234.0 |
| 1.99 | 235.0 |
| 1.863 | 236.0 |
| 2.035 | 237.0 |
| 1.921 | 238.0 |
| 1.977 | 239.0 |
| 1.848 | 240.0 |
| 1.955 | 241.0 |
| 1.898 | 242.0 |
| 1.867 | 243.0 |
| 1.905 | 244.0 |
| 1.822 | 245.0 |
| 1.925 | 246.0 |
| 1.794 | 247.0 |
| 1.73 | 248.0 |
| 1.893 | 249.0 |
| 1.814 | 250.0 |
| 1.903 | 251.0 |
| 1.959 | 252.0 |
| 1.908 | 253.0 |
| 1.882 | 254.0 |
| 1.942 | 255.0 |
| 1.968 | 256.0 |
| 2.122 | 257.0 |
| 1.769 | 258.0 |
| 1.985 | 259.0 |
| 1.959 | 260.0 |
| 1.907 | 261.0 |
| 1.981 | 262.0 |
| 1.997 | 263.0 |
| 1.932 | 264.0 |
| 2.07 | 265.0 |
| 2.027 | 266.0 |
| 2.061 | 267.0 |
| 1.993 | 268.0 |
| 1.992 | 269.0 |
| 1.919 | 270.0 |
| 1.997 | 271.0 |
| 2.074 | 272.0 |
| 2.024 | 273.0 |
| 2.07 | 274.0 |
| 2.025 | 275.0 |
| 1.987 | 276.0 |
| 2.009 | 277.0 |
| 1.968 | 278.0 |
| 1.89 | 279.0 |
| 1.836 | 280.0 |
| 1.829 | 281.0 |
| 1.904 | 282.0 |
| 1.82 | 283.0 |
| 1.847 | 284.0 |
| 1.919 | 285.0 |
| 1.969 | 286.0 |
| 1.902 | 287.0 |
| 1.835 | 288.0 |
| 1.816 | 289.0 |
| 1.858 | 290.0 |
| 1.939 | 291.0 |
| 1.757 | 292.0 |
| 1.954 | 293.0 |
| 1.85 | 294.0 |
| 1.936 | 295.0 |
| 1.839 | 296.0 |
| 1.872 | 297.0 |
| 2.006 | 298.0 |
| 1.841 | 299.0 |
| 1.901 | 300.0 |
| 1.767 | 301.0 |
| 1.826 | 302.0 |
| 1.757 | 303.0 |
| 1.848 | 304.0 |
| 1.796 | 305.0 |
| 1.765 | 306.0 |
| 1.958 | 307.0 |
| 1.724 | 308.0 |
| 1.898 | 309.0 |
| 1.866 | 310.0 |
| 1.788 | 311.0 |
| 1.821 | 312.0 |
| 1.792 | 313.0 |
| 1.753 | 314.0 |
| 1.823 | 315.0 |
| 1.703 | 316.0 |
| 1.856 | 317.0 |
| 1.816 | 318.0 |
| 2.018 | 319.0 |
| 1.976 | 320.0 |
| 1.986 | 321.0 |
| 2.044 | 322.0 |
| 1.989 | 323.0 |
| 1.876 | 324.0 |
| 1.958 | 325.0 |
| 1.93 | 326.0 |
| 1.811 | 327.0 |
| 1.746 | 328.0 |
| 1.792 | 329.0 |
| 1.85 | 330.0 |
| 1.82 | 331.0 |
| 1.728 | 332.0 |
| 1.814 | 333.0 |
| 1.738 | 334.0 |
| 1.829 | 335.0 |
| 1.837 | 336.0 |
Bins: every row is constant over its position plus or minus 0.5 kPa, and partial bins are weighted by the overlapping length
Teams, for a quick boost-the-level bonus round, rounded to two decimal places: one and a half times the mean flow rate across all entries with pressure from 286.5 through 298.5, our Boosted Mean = 2.82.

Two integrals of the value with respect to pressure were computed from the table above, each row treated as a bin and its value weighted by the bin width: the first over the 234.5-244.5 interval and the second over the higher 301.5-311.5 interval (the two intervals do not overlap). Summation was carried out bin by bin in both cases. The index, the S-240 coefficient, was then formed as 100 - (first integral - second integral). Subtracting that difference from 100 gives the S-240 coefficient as 99.0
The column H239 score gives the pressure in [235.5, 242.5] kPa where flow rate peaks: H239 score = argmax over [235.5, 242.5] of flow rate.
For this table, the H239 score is 237.0 kPa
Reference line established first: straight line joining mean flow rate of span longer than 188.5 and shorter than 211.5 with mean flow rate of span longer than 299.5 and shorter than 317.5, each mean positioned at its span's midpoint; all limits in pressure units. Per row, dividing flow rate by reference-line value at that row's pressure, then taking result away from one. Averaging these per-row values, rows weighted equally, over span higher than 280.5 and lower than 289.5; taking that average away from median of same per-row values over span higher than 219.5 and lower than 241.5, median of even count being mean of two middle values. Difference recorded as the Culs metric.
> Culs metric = -0.18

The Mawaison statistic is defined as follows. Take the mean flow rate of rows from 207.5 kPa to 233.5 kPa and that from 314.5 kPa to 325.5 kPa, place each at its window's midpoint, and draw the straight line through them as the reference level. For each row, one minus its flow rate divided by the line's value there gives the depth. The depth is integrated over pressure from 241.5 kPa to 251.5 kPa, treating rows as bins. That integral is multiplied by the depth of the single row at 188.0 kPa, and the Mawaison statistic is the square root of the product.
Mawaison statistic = 0.5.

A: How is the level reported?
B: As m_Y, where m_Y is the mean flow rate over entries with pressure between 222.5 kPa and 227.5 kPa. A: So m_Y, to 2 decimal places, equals 2.33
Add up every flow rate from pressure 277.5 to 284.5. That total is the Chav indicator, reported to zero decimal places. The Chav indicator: 13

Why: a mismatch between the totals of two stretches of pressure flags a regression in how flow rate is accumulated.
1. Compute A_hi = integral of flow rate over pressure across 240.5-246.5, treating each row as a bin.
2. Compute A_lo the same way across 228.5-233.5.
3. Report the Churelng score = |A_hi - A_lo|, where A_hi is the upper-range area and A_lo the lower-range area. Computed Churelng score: 0.59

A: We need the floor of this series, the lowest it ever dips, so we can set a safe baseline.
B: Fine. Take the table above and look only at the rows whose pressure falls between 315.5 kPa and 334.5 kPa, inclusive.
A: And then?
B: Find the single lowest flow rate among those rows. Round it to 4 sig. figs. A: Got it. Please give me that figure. 1.703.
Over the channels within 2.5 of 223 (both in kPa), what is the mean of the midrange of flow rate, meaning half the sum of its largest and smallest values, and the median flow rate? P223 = 2.32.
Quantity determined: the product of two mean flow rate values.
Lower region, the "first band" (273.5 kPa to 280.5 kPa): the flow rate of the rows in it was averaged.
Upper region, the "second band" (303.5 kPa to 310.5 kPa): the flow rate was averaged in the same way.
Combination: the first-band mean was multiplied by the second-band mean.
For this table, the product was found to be 3.6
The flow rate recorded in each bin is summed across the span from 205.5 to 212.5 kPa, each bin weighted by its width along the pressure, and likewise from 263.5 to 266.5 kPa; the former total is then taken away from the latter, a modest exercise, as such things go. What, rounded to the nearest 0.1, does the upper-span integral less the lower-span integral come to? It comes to -6.9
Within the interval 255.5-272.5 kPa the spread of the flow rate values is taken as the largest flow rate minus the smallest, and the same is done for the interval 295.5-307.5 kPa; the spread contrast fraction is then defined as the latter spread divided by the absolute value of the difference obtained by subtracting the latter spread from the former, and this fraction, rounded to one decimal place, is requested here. 2.4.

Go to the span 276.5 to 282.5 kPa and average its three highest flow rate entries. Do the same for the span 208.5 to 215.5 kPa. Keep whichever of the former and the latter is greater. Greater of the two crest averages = 2.25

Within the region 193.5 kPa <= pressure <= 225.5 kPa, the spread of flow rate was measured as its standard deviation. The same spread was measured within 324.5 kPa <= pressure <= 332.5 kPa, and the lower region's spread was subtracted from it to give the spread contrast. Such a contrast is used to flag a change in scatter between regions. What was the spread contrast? -0.21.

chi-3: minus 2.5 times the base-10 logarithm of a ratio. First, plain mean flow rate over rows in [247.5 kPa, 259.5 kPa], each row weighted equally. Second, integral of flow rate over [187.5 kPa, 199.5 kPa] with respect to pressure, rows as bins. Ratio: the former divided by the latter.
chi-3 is 2.62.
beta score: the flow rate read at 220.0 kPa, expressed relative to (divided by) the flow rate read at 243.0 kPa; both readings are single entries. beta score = 1.18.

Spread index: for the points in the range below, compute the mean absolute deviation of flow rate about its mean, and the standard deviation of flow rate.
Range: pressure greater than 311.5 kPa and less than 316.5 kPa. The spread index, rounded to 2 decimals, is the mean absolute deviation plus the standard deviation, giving 0.09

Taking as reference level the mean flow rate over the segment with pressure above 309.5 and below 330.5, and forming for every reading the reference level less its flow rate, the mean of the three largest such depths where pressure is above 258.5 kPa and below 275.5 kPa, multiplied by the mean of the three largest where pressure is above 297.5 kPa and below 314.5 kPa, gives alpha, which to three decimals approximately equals -0.006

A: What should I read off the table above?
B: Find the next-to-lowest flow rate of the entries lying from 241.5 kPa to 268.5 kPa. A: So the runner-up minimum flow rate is 1.769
